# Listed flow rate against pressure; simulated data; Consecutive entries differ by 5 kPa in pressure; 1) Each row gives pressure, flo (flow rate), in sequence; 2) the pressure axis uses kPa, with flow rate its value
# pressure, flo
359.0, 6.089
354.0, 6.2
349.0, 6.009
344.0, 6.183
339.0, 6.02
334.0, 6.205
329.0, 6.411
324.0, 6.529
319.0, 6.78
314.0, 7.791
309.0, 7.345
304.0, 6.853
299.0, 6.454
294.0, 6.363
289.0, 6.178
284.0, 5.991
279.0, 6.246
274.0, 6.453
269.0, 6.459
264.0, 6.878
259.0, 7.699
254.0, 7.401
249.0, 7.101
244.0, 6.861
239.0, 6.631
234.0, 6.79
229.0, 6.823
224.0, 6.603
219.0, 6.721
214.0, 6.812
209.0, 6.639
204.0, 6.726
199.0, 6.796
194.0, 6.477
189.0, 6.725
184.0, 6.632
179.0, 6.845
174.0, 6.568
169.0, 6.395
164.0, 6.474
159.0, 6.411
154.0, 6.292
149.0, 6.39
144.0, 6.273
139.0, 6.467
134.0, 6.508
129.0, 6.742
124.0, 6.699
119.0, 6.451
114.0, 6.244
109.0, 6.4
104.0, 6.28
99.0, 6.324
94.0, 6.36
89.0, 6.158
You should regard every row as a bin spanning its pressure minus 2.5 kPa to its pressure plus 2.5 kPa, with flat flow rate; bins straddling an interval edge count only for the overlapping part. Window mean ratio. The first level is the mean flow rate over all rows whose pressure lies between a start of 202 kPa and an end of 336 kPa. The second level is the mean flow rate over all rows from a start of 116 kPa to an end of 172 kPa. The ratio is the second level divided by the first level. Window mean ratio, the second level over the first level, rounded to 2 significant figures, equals 0.96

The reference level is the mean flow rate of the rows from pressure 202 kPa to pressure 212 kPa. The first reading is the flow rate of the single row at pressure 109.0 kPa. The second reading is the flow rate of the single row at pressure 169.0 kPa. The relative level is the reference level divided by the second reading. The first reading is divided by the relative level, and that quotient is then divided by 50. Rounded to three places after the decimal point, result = 0.122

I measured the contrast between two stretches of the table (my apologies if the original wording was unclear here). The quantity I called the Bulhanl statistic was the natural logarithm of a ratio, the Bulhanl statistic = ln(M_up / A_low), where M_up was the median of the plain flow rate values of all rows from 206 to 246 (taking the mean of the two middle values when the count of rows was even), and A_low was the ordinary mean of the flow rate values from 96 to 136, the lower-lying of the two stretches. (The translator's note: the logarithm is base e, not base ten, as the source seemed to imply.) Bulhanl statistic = 0.05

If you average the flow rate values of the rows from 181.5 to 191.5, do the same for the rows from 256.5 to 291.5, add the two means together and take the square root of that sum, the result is 3.64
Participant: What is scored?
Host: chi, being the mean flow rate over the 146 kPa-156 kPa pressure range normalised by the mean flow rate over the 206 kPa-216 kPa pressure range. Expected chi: 0.94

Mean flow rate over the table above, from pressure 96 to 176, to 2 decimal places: 6.43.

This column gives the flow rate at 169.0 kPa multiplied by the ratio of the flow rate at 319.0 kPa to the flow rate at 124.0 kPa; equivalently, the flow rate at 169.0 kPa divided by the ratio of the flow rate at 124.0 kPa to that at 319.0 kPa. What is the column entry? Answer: 6.5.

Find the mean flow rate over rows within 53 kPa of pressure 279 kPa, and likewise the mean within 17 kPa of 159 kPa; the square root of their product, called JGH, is 6.58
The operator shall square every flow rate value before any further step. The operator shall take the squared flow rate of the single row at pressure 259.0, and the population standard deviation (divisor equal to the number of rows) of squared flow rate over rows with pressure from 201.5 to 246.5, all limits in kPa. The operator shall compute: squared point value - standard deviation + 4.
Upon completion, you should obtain 62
